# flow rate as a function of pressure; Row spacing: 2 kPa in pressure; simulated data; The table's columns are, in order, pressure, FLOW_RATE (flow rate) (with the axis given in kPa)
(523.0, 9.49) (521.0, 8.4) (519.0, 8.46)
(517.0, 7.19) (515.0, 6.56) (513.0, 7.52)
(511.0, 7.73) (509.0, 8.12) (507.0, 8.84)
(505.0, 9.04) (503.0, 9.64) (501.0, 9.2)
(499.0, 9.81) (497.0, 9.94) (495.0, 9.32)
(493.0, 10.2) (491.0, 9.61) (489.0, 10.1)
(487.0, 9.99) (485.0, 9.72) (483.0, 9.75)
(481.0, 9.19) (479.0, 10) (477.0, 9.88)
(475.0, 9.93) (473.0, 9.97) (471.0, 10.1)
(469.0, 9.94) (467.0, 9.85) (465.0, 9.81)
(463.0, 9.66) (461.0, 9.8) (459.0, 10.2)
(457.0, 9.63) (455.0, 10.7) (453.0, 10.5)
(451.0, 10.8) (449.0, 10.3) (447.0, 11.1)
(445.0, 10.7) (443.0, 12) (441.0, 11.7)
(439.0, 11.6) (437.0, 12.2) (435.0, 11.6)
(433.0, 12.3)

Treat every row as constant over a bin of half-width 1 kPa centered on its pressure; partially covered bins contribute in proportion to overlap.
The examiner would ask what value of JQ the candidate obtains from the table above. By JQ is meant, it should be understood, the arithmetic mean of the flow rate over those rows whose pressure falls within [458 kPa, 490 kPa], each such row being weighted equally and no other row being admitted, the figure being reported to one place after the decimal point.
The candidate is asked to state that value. 9.9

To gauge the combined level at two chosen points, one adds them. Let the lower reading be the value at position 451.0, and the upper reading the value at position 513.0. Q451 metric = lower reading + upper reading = 18.3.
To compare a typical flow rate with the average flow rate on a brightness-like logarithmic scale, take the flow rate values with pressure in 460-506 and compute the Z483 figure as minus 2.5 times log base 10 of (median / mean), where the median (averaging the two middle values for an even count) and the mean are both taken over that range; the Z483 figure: -0.006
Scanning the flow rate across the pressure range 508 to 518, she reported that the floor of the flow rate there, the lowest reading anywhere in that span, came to 6.56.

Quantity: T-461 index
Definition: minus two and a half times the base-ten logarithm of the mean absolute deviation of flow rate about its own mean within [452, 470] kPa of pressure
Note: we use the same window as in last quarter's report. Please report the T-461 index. 1.3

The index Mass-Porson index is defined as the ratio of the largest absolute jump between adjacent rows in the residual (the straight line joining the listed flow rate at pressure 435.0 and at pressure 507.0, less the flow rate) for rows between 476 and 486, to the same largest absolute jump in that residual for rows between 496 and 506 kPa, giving 1.4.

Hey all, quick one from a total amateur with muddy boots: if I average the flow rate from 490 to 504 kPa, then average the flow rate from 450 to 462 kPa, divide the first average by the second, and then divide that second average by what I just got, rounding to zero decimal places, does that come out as 11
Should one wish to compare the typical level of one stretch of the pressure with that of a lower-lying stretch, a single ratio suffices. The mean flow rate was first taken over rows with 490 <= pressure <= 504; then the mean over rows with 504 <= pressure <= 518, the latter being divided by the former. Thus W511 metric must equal 0.81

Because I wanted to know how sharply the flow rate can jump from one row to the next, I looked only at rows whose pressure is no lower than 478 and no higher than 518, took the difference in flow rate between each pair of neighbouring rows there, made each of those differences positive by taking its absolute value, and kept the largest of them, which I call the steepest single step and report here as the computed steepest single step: 1.0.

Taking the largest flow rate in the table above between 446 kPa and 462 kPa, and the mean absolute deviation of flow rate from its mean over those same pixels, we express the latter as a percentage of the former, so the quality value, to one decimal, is 3.6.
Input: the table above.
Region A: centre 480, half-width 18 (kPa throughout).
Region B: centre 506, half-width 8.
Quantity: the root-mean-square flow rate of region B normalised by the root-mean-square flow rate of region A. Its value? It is 0.892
